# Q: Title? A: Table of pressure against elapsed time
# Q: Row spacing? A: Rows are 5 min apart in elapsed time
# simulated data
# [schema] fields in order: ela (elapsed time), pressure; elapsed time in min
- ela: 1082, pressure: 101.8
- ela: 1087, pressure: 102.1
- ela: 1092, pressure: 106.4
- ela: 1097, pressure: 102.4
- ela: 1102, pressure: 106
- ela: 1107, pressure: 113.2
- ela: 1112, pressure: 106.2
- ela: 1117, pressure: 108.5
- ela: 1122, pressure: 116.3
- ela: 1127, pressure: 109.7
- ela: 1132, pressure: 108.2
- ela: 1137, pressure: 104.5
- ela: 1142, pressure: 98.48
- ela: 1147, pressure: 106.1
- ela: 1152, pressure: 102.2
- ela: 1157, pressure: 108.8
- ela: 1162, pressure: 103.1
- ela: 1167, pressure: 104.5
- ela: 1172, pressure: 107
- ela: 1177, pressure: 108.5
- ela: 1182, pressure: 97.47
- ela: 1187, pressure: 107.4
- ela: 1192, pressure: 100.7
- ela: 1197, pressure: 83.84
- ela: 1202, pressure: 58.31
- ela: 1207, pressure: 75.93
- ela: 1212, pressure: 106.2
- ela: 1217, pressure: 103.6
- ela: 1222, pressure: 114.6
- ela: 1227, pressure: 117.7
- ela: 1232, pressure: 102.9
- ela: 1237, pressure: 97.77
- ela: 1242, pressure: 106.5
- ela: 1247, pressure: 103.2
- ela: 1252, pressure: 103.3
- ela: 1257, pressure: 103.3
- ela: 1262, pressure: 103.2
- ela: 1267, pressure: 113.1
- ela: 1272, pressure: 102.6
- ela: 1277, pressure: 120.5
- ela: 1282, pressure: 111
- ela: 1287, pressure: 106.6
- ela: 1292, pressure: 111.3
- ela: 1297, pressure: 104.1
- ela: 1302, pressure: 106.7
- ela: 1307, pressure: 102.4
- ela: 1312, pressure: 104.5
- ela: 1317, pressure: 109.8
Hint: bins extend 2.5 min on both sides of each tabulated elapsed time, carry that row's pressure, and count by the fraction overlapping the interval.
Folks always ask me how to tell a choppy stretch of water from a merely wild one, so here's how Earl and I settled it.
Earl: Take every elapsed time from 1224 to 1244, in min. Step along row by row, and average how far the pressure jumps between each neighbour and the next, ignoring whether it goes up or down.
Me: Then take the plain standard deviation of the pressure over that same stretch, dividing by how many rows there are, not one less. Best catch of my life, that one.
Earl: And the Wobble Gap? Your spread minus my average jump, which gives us -2.2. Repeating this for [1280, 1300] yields -2.4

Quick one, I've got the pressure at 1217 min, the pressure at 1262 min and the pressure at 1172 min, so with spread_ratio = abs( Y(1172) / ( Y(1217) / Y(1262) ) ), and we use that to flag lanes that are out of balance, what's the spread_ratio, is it 107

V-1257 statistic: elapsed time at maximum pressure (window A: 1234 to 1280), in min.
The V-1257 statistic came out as 1277 min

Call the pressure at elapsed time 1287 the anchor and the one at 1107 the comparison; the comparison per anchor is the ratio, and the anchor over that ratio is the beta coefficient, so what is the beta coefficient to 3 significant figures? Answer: 100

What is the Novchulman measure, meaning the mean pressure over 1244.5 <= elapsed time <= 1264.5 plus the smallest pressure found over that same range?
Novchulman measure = 206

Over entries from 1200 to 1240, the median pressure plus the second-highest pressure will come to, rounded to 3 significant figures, 218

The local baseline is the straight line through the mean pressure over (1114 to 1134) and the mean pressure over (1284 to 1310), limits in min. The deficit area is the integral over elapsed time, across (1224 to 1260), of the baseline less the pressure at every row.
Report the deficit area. 94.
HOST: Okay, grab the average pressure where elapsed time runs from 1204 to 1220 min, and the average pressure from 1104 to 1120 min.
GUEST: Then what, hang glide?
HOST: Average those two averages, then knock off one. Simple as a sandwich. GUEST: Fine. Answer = 101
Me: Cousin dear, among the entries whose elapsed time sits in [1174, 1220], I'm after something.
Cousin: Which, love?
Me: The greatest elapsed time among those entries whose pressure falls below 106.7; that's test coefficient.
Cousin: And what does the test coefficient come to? 1217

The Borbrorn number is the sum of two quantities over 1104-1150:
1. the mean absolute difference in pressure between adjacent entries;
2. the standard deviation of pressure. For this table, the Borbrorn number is 10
